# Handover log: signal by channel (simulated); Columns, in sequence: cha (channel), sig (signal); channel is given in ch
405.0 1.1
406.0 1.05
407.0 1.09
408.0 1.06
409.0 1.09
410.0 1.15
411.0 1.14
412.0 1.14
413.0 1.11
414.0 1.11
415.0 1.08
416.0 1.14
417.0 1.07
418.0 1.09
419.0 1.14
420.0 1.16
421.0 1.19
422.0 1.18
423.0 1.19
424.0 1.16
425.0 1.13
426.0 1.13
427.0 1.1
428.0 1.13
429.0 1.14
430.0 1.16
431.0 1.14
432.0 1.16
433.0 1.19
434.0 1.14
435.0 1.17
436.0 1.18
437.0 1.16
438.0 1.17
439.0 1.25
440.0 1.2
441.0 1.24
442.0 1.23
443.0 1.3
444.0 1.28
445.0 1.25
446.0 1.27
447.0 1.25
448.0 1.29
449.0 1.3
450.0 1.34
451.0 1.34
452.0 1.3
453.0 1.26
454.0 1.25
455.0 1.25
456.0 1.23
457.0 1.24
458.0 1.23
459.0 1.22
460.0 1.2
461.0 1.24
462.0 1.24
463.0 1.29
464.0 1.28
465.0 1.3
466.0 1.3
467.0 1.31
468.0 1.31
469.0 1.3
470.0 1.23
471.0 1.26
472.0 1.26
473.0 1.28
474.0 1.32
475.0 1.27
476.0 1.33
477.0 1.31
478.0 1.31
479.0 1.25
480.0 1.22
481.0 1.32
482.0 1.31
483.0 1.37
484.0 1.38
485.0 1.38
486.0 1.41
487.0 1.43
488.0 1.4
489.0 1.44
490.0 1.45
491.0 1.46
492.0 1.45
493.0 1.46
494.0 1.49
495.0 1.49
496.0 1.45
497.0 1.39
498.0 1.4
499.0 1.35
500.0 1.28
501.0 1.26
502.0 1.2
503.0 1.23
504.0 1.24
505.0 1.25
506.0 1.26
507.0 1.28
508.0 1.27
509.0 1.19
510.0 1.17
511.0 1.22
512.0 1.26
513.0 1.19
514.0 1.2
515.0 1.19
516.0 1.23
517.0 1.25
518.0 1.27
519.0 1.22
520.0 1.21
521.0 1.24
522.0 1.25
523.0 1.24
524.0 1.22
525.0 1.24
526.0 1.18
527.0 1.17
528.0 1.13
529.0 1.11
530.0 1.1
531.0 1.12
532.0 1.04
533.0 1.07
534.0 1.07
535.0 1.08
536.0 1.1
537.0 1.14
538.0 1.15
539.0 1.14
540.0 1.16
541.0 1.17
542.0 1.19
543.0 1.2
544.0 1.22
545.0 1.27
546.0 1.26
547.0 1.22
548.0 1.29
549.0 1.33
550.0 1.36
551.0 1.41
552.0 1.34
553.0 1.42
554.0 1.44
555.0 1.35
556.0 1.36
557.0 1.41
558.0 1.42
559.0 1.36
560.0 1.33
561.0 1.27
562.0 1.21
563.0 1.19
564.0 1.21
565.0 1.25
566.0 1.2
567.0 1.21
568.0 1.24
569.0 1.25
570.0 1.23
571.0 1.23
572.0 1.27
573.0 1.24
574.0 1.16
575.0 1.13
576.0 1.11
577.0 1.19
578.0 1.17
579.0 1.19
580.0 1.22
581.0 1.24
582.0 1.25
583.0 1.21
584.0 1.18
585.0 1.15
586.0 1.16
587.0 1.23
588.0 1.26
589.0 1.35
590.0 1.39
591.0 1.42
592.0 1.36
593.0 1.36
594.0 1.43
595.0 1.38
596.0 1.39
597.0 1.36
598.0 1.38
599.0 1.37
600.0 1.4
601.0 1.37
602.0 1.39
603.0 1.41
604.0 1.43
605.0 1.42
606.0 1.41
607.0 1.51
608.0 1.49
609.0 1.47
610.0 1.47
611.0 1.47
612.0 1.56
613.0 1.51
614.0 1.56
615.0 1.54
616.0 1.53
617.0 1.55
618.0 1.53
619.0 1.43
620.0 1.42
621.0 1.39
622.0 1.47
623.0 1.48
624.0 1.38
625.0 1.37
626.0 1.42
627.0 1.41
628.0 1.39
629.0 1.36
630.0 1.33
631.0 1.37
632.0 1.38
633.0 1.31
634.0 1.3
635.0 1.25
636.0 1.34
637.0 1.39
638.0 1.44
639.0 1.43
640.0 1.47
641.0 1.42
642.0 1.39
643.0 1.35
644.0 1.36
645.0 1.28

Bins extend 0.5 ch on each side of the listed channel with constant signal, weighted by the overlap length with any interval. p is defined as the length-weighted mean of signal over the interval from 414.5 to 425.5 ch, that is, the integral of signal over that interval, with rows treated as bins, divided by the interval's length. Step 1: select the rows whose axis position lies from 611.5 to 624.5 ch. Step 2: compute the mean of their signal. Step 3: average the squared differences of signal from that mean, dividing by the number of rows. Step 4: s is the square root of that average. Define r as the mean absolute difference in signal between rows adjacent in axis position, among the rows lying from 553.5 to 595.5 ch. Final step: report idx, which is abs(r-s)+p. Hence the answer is 1.16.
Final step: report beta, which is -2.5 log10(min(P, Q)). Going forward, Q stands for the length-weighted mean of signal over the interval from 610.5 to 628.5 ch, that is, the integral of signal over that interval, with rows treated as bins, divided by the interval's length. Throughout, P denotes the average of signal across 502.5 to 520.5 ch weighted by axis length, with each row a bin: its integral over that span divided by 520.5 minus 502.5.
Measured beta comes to -0.22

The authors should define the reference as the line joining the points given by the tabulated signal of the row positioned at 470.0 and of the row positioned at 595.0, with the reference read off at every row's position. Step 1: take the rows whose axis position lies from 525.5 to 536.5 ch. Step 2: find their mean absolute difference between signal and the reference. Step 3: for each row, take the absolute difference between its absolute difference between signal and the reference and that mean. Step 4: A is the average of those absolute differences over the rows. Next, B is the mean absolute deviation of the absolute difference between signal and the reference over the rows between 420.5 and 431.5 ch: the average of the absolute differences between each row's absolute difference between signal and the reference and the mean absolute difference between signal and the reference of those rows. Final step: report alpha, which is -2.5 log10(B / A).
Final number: 0.8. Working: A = 0.035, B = 0.0173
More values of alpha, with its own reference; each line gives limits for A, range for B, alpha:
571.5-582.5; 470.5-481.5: 0.5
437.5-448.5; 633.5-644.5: -0.7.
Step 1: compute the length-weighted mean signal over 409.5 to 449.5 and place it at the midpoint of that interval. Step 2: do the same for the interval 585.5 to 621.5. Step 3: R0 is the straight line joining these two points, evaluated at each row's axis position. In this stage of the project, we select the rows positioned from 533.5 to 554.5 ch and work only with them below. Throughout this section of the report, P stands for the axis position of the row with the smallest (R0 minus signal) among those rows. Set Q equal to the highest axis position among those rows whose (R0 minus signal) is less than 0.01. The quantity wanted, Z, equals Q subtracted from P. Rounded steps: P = 554.0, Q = 554.0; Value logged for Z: 0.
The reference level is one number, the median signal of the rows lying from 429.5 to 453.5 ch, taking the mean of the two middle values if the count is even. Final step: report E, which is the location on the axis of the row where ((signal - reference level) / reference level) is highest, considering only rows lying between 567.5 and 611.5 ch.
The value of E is 607.0 ch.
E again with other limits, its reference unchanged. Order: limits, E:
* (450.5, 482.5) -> 451.0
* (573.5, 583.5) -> 582.0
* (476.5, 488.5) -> 487.0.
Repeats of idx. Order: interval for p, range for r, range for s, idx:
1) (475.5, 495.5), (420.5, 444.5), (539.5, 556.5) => 1.44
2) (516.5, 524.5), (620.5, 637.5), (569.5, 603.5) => 1.29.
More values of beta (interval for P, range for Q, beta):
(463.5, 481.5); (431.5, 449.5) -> -0.22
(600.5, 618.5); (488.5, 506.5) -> -0.34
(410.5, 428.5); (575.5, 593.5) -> -0.14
